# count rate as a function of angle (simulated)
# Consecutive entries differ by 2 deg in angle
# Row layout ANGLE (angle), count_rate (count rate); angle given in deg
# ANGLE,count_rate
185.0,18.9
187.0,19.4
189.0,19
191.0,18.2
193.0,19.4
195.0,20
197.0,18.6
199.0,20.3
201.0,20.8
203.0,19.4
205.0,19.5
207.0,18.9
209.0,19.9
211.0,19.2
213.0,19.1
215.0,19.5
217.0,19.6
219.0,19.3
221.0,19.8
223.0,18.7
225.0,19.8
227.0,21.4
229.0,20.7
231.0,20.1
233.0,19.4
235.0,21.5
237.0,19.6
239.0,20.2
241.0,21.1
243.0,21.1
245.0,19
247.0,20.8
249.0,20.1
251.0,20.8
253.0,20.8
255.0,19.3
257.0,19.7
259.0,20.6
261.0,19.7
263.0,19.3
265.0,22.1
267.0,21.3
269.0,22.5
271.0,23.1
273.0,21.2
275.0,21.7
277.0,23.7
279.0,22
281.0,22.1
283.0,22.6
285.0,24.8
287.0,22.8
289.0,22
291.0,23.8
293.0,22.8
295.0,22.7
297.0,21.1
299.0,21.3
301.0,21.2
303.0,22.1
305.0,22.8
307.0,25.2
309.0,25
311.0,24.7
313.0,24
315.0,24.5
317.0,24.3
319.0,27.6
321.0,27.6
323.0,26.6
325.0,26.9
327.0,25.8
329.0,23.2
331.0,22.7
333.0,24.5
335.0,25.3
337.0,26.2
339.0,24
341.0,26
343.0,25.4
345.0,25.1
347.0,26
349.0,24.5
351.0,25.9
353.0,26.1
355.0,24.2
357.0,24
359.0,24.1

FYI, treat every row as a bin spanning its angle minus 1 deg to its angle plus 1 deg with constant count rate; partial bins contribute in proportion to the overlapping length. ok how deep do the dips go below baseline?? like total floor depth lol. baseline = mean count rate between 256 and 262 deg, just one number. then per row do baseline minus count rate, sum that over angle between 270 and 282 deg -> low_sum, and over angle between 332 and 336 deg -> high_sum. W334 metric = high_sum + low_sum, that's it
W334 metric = -24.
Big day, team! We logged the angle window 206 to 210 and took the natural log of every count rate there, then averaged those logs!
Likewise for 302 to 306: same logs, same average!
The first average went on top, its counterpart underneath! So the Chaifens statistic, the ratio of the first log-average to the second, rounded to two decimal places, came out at 0.95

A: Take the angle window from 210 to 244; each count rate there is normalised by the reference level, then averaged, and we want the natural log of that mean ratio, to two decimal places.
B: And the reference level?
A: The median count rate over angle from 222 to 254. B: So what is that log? -0.02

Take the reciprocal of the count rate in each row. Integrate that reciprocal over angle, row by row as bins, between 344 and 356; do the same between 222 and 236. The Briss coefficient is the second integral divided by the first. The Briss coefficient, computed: 1.5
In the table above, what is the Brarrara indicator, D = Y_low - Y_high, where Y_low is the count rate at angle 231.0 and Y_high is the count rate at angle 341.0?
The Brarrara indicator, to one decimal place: -5.9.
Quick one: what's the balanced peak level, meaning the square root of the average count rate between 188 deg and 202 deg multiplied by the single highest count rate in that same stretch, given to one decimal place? 20.1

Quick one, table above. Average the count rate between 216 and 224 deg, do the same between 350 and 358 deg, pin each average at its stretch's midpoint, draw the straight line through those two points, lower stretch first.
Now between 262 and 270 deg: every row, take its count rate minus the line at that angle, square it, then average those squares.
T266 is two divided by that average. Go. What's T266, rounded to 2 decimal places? 1.49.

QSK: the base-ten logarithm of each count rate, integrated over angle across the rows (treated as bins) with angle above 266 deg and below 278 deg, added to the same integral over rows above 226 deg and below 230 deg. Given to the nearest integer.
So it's 21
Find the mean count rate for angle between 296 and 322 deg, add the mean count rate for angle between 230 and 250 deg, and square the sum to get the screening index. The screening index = 1958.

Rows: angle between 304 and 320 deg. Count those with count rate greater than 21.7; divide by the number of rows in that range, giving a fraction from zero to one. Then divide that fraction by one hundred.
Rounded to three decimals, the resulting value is 0.010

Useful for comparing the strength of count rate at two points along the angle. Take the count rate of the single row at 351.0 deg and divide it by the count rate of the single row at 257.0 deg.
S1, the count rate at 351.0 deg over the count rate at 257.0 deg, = 1.31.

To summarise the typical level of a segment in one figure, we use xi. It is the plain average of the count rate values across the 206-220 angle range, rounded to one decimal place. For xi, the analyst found 19.4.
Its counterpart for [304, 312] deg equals 24.4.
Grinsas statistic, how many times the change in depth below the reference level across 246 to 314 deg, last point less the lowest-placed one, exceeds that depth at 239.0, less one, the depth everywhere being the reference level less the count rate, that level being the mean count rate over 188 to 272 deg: 25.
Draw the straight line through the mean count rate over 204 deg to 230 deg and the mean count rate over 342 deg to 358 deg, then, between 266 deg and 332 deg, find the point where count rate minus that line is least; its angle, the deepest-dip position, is 301.0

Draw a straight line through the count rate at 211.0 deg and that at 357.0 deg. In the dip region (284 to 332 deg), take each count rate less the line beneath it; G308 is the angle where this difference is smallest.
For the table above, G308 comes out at 301.0 deg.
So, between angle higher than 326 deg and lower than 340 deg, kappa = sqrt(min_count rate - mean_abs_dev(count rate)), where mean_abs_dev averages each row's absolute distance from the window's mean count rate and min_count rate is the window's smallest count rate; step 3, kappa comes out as 4.7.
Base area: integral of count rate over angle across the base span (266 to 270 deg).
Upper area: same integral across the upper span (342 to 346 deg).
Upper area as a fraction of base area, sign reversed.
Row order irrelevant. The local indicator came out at -1.15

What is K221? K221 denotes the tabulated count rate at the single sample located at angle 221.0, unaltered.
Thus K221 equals 19.8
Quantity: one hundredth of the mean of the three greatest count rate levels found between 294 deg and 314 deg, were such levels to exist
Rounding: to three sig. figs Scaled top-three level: 0.250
